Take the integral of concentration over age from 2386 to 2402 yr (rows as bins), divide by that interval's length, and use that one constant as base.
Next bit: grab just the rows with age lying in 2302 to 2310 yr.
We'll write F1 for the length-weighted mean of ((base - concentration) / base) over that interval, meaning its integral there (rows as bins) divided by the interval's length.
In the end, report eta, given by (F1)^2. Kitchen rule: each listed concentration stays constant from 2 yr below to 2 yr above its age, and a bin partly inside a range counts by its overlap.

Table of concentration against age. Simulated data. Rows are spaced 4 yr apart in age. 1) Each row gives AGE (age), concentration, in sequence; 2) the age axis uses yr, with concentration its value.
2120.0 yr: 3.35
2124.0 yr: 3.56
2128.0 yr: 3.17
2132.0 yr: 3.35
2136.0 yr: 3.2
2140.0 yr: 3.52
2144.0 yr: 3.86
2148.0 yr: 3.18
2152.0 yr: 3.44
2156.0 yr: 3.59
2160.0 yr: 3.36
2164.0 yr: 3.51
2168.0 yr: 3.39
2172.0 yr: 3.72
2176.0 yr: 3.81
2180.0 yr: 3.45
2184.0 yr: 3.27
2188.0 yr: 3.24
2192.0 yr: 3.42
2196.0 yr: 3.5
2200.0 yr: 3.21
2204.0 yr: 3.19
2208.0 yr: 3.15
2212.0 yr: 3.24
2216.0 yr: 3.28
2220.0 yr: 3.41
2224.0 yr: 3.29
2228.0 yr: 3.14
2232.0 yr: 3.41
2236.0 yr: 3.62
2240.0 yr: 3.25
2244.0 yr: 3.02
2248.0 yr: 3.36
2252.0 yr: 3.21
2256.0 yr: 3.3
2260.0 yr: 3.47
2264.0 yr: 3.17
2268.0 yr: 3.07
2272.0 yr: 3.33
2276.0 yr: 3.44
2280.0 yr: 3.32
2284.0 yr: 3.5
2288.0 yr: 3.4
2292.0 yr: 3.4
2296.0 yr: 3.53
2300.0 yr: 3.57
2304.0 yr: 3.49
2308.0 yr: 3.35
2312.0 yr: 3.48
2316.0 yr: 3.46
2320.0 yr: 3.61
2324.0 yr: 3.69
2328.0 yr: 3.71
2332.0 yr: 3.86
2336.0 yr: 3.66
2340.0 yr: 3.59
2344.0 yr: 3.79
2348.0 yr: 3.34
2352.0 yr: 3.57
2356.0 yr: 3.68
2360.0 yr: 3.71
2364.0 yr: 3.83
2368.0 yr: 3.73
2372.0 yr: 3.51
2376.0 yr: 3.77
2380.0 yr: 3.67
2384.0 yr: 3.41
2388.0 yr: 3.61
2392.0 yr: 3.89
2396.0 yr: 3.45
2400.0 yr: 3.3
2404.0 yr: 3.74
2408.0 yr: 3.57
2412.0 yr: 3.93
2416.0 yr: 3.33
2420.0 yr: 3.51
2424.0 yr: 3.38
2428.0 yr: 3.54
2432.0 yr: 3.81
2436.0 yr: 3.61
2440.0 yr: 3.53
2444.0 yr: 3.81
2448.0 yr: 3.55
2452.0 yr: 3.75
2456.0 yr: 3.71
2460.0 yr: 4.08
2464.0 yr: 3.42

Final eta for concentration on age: 0.0016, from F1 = 0.04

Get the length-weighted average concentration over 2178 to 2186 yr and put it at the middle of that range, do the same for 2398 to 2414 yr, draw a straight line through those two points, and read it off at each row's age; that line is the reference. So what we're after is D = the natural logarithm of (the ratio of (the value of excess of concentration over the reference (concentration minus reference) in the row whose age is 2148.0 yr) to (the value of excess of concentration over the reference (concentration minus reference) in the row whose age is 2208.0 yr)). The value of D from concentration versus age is -0.6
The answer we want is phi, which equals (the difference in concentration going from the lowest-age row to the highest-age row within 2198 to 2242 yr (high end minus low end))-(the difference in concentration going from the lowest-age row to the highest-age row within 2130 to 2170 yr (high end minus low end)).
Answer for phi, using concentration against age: 0.00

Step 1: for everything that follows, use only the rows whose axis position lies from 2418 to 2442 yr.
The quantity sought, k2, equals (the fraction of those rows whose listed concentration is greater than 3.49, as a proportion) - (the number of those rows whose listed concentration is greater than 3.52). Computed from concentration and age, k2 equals -3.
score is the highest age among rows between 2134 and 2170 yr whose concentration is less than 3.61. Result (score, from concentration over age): 2168.0 yr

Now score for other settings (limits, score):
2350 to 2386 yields 2384.0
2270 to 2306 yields 2304.0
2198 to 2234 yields 2232.0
